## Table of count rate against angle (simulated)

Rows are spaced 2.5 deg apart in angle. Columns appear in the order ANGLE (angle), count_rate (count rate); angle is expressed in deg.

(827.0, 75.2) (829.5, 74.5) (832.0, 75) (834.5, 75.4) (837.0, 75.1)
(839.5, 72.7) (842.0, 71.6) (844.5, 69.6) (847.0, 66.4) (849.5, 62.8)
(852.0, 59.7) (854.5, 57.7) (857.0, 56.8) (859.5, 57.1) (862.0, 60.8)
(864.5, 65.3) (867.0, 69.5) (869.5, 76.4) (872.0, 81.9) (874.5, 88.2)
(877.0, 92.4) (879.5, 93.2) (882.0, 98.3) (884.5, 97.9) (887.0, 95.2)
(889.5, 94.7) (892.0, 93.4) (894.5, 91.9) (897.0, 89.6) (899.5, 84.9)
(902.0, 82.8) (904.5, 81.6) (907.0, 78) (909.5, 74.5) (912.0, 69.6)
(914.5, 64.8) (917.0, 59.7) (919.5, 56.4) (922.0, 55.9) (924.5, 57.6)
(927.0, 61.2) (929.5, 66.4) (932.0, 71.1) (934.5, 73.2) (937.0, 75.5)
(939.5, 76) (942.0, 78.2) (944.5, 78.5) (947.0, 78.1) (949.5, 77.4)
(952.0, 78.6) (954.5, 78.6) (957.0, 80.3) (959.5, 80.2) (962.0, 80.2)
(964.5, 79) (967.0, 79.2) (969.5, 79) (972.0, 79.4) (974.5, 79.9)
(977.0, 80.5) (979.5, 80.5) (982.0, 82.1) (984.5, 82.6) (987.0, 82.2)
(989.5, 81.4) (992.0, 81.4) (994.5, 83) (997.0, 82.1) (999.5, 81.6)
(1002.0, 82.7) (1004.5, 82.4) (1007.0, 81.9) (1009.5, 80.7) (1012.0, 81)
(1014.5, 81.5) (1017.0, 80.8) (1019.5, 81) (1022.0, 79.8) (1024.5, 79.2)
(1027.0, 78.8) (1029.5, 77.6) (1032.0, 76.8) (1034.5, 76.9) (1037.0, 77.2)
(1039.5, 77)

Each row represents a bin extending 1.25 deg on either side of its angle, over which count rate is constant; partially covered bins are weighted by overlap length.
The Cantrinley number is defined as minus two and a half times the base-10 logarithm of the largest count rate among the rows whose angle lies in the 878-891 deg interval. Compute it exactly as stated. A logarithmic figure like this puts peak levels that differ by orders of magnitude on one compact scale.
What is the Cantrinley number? -4.98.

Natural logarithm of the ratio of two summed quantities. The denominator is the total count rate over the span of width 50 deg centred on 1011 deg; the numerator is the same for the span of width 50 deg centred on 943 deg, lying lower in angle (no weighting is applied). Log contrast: -0.10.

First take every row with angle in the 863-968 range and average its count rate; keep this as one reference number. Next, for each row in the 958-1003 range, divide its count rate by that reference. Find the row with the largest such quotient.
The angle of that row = 994.5 deg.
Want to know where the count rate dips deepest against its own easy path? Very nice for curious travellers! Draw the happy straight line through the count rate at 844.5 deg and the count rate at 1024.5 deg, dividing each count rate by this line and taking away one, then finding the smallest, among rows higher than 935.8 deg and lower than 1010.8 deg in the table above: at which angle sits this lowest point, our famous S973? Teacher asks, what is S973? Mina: 937.0 deg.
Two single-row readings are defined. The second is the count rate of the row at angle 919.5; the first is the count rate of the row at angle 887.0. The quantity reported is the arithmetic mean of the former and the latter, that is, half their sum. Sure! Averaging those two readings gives 75.8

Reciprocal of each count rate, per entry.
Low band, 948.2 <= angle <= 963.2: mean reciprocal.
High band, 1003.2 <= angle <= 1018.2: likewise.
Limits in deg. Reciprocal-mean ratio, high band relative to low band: 0.97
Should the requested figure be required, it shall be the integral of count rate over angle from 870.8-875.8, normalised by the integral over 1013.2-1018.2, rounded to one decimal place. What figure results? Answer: 1.0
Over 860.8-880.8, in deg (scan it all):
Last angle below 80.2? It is 869.5 deg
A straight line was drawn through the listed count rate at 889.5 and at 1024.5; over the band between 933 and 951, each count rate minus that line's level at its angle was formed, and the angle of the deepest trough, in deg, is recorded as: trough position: 934.5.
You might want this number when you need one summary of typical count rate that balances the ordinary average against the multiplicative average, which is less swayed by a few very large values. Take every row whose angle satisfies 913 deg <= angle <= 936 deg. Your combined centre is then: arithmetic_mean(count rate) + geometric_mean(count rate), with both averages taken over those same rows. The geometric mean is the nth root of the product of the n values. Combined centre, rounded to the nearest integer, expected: 126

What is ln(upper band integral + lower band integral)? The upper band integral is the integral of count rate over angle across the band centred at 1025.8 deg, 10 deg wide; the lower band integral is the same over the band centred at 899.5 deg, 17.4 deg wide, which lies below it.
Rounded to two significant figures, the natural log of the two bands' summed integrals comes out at 7.7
